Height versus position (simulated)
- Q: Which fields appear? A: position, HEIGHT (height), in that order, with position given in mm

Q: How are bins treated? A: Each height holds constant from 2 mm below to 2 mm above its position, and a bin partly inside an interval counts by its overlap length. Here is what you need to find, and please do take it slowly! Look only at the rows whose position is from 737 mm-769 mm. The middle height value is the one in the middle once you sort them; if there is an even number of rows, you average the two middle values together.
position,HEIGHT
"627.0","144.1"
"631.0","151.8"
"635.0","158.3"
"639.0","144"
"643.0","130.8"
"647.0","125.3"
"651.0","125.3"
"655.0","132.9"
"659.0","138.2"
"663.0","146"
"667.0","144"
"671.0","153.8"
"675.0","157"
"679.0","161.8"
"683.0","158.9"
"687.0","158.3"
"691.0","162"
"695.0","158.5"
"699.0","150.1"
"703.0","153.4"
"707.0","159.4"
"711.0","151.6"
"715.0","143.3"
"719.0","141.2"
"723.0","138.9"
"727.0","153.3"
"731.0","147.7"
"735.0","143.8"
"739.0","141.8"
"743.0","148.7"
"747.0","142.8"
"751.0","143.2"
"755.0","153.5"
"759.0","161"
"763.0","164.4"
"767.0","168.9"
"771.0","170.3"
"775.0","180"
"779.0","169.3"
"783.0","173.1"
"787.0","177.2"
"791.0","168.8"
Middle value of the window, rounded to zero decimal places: 151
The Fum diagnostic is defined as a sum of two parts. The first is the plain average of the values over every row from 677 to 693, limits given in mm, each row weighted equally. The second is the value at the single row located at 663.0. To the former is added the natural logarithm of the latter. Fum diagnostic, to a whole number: 165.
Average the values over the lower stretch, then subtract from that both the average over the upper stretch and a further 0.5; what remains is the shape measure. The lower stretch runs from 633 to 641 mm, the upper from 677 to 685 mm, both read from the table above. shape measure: -10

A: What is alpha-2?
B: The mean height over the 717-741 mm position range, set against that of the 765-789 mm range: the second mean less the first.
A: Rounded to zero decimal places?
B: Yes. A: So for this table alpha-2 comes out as 29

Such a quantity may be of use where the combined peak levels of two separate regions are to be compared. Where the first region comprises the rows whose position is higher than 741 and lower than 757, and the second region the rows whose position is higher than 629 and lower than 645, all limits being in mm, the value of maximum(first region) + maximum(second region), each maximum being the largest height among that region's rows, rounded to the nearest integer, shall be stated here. 312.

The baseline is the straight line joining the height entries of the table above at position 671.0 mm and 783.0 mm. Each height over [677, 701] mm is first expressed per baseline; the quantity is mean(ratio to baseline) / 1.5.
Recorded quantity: 0.67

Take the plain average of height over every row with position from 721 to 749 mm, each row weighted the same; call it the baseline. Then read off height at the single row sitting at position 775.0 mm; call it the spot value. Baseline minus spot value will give -35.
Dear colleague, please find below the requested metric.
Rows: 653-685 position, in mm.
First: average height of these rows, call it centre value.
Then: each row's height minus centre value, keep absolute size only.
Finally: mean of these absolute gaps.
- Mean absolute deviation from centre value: 9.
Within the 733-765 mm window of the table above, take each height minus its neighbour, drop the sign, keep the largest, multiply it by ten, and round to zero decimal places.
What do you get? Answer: 103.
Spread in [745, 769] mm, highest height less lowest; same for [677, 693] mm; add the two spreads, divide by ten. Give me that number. 3.0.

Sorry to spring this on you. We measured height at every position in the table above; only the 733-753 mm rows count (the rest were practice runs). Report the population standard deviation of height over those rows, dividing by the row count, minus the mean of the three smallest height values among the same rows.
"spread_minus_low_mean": -140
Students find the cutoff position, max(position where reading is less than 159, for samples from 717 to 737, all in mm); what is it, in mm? 735.0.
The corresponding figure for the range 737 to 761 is 755.0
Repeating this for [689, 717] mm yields 715.0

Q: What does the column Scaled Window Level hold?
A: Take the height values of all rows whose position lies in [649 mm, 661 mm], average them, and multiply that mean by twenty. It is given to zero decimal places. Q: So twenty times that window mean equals 2643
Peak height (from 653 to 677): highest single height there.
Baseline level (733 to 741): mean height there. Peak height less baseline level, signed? 14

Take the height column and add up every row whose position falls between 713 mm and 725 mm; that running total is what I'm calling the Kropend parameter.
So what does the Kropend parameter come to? 423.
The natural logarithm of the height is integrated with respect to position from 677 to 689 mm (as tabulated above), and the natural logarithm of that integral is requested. 4.1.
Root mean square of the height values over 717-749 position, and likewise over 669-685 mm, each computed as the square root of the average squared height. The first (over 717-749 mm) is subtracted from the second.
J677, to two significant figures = 13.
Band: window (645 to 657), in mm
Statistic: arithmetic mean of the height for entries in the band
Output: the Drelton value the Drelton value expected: 128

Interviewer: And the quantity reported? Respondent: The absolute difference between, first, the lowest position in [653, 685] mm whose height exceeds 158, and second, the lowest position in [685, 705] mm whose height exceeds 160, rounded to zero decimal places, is 12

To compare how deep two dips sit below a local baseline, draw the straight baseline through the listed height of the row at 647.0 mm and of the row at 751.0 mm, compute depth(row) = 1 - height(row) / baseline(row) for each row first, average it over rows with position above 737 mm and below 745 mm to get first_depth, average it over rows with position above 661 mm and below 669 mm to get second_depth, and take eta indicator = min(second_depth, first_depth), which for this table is -0.13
